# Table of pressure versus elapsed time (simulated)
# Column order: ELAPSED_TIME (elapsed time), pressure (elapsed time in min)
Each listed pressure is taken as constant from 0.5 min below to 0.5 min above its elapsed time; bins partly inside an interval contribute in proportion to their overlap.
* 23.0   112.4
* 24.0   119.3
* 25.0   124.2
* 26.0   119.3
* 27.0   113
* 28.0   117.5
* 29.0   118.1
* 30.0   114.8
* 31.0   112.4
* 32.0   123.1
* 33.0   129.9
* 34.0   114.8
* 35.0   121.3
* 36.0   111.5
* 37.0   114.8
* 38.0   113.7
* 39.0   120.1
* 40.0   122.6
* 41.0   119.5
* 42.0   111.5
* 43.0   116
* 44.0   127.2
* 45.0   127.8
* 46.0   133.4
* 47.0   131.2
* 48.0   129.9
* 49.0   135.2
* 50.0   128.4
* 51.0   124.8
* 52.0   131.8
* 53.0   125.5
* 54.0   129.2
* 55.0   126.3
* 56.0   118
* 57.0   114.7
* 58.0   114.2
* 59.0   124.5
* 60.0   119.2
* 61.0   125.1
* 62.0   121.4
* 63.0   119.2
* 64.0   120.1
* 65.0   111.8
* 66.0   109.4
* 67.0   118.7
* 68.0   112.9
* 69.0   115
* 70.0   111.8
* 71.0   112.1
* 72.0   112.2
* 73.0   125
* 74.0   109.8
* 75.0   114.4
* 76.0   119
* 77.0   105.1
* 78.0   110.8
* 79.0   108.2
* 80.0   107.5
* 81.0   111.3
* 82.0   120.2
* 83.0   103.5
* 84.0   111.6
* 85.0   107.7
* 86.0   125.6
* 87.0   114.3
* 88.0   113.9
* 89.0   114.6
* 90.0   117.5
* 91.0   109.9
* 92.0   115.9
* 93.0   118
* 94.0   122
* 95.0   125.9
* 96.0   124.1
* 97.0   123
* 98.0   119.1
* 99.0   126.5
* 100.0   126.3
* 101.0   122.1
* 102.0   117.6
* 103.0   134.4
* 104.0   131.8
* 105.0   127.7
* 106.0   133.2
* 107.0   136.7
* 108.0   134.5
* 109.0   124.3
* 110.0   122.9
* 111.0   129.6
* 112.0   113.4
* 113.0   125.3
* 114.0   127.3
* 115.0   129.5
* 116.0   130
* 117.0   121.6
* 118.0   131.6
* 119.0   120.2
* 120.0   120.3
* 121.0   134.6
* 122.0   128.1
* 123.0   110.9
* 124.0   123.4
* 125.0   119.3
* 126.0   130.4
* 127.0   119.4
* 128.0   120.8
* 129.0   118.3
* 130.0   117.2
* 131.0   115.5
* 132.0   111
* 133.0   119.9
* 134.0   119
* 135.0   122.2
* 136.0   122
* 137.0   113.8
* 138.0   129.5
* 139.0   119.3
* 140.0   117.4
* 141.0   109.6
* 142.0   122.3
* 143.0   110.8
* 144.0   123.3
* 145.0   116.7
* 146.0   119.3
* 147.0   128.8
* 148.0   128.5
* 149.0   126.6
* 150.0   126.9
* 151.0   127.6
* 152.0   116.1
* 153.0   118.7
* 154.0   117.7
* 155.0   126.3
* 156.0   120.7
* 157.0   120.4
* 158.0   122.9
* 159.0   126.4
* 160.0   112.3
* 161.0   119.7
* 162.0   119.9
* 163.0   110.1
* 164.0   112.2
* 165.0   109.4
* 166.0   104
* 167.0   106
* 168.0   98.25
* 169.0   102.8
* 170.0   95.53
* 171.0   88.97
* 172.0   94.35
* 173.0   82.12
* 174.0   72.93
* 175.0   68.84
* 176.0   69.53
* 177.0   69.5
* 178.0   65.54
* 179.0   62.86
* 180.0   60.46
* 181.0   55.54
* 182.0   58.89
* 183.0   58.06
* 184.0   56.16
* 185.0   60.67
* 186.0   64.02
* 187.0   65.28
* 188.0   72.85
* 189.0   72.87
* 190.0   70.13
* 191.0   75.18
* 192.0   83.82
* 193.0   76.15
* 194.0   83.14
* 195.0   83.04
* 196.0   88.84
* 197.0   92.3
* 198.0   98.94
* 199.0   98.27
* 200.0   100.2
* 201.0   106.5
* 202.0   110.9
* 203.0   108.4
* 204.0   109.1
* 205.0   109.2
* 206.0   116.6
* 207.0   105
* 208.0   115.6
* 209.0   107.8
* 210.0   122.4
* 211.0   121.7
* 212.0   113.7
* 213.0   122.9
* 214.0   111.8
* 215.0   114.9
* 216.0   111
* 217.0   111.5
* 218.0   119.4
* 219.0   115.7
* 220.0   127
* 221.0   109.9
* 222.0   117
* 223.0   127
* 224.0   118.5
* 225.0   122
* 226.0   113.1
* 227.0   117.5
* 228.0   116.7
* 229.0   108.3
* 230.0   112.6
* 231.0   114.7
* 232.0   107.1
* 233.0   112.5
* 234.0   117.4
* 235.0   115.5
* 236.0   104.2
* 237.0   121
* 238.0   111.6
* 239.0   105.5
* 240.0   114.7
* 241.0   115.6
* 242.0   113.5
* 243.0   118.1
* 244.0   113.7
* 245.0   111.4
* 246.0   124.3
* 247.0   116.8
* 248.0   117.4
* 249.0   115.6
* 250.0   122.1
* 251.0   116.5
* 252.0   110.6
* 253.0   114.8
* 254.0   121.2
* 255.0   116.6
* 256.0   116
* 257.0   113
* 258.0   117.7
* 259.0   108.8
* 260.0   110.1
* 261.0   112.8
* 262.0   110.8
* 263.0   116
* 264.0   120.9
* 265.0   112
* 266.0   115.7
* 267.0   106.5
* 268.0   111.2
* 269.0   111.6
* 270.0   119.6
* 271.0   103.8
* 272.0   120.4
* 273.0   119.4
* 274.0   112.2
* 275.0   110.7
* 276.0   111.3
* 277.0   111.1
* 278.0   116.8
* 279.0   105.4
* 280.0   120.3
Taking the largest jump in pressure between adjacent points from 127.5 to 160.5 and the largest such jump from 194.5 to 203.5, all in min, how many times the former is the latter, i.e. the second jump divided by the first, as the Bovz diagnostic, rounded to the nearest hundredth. 0.42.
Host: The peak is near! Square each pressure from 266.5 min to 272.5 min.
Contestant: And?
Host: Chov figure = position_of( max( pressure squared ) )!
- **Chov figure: 272.0 min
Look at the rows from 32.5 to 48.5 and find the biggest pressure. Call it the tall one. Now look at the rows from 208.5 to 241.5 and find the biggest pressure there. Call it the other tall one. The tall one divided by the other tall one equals 1.05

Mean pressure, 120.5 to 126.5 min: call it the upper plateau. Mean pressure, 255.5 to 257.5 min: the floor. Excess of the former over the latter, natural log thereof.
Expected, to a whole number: 2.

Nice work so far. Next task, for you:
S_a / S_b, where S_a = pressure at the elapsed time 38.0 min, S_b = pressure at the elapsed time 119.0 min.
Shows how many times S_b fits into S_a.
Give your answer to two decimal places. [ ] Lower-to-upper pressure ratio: 0.95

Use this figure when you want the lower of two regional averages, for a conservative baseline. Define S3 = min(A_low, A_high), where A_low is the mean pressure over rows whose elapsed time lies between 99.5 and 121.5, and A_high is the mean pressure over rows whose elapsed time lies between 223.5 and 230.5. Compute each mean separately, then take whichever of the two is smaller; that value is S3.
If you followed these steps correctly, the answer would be 116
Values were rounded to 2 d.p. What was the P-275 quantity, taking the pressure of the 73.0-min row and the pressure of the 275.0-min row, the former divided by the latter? 1.13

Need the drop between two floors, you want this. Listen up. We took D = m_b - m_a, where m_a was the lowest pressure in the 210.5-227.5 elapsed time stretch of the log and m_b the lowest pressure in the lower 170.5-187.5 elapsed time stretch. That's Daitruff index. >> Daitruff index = -54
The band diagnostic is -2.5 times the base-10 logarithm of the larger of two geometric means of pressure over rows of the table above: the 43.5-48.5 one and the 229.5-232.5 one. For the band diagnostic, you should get -5.28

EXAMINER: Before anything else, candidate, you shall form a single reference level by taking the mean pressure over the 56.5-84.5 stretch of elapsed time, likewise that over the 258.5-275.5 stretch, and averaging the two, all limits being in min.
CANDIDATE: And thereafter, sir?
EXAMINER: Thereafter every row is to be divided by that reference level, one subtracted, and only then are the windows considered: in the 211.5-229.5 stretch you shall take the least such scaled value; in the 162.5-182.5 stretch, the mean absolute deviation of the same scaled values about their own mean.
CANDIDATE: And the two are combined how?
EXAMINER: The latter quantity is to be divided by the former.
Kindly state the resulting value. -3.2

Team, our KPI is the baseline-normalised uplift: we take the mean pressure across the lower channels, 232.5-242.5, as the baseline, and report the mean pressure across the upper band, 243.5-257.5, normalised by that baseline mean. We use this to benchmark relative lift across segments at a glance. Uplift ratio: 1.03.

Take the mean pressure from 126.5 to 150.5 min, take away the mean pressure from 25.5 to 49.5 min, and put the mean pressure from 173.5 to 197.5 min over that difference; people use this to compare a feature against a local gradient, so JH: -82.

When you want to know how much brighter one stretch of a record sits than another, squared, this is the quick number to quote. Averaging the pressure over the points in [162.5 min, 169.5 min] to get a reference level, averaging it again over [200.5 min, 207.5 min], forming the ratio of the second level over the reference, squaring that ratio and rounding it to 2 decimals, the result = 1.06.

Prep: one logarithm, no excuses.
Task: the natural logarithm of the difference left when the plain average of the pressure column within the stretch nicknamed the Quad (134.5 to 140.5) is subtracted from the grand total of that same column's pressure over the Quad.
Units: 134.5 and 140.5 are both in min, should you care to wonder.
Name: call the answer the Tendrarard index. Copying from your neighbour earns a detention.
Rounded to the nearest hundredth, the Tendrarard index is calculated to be 6.40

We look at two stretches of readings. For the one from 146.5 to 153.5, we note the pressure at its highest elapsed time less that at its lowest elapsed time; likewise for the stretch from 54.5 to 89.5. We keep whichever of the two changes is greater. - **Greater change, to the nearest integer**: -10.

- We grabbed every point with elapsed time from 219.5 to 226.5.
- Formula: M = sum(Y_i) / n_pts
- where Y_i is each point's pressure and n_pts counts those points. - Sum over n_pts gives 119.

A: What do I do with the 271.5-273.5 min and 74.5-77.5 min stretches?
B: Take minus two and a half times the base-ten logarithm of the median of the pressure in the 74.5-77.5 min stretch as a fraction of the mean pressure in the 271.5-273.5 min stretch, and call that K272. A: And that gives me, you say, 0.05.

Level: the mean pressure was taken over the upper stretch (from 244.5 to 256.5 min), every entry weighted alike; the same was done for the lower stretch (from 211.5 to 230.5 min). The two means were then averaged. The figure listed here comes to 116.6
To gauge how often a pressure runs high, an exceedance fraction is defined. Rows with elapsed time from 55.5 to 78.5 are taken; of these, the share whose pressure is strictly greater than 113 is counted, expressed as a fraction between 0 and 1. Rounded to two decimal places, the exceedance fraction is 0.61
